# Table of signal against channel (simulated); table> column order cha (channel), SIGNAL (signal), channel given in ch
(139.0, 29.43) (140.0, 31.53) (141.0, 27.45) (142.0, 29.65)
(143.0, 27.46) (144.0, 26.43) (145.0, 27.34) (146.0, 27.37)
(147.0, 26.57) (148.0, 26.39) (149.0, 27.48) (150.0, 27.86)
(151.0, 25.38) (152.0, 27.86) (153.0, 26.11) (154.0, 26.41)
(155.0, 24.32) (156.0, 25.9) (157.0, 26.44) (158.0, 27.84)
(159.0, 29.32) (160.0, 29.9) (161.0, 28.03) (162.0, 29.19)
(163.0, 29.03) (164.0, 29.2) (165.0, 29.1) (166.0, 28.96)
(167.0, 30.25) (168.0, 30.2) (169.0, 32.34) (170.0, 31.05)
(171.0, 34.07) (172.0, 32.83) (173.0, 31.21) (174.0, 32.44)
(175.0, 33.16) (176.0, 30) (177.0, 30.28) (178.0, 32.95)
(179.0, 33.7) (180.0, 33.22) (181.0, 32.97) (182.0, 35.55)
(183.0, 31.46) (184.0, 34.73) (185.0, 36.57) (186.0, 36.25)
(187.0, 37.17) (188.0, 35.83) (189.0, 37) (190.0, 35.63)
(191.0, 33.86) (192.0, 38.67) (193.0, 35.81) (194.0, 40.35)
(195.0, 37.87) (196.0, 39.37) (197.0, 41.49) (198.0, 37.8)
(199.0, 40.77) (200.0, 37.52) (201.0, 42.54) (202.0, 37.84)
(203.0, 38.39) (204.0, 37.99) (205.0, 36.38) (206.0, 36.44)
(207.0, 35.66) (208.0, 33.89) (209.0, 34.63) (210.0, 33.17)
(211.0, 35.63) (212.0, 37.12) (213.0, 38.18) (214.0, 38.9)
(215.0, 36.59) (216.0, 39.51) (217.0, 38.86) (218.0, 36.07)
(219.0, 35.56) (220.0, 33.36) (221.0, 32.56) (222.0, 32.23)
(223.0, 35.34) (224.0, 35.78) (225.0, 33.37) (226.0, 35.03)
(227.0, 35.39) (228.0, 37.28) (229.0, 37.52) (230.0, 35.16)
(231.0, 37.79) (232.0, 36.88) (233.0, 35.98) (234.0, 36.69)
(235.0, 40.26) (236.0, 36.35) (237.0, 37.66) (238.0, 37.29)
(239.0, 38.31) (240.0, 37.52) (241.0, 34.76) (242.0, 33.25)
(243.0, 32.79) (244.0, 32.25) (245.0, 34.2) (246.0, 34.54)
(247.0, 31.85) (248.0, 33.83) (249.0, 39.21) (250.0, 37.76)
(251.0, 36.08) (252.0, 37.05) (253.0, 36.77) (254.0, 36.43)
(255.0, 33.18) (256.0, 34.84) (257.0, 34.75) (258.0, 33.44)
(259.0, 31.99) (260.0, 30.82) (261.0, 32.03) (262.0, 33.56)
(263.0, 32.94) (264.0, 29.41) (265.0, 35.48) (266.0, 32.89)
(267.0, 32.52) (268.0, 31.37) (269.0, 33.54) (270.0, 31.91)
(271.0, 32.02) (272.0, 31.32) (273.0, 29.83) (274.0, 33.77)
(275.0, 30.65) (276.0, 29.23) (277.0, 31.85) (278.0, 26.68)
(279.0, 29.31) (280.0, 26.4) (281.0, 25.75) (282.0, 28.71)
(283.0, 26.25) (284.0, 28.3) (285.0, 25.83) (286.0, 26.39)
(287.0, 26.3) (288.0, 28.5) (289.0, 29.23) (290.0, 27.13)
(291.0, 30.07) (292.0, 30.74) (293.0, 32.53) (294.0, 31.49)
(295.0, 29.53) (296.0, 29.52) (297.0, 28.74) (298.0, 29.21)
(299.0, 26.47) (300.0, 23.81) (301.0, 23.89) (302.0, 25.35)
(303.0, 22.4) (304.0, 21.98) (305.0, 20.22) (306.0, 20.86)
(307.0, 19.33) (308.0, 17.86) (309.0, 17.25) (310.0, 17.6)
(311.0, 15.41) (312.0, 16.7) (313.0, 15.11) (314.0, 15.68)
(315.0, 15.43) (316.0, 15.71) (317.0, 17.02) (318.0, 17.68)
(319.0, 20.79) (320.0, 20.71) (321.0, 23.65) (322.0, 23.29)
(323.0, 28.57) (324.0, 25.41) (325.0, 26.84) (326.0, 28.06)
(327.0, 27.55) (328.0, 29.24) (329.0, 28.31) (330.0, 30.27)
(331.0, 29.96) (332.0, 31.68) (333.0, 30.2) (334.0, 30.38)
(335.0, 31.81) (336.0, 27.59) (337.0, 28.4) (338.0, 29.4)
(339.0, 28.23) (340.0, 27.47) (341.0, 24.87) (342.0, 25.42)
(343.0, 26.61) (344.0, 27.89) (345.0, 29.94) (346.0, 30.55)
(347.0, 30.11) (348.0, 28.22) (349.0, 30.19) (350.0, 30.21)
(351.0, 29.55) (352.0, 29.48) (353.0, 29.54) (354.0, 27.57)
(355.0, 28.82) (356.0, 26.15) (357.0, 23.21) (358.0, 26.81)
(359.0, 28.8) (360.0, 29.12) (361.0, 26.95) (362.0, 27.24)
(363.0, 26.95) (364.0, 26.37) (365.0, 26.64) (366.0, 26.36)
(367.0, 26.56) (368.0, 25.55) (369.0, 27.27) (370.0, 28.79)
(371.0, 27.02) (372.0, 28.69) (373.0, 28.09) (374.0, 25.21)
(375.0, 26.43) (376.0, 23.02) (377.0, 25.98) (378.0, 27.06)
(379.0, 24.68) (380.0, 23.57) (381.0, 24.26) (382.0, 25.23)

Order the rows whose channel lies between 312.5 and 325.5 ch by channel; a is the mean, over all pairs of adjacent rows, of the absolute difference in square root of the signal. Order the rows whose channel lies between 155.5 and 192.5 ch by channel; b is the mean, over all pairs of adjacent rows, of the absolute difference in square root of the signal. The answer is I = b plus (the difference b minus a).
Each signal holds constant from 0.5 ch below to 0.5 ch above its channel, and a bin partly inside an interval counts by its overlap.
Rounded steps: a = 0.17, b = 0.12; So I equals 0.08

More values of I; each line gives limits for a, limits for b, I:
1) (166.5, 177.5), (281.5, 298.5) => 0.13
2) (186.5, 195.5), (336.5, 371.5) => 0.02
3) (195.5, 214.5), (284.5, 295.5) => 0.10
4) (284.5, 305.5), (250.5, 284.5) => 0.21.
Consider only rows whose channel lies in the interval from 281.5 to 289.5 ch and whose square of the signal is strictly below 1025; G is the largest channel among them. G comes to 289.0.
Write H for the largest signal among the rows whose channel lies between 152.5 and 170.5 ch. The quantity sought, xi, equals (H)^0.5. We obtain 5.69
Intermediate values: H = 32.34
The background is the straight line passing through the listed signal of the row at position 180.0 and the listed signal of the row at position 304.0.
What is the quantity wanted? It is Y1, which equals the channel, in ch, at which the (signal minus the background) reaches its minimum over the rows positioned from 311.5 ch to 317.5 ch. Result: 313.0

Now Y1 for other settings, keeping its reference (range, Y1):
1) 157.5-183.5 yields 158.0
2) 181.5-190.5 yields 183.0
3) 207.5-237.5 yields 210.0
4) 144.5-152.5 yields 151.0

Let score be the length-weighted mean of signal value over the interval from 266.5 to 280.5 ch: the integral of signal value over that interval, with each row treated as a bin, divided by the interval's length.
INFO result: 30.7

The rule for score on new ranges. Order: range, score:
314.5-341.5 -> 25.9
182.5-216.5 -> 37.1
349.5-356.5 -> 28.8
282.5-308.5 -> 26.2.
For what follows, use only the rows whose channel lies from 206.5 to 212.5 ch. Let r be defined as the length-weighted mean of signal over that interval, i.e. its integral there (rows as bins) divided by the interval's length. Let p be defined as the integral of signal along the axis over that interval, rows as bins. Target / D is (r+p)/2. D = 123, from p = 210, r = 35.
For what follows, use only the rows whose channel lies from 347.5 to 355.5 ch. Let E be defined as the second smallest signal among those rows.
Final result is 28.22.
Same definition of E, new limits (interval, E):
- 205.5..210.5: 33.89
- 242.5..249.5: 32.25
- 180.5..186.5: 32.97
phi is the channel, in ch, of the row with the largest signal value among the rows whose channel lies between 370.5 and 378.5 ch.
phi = 372.0 ch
